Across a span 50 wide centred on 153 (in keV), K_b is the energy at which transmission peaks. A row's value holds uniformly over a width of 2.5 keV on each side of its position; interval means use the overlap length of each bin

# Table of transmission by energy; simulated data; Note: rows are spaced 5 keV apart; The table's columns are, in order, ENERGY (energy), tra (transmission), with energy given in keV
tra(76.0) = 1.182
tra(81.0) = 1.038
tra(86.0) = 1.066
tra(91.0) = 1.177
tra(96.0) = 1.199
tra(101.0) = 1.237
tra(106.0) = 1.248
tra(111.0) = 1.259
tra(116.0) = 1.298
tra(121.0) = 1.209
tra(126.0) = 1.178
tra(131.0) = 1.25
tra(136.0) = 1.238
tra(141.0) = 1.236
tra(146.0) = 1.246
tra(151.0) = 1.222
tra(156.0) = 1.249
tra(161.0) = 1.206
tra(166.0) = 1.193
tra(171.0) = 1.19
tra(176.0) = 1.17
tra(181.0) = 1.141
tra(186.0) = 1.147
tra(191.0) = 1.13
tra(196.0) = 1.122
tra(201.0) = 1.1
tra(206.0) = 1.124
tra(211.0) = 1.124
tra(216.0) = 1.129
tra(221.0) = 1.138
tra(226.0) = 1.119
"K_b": 131.0 keV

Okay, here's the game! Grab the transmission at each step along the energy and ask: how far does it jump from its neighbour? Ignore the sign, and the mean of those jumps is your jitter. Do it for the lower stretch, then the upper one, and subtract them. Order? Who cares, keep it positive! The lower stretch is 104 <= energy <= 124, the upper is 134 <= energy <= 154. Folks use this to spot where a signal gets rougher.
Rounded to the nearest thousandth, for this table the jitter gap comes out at 0.034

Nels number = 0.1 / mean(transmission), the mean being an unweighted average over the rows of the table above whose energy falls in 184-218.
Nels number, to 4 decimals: 0.0889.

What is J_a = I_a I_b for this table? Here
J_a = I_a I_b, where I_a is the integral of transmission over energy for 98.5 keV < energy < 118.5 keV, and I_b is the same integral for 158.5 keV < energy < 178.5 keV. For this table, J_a 600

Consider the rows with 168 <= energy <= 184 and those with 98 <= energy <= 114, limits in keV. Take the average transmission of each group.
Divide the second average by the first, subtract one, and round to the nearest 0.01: 0.07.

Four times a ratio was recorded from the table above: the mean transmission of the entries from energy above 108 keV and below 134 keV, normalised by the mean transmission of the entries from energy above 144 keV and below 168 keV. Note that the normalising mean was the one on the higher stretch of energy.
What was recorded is 4.05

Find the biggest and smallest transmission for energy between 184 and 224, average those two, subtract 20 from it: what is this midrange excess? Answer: -18.88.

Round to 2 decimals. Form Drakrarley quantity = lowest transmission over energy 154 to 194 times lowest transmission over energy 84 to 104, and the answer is 1.20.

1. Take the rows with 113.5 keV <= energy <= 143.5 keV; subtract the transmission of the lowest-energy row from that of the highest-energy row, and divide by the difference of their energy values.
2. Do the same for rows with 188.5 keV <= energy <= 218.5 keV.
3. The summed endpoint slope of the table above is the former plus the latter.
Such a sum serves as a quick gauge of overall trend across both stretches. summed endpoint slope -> -0.0025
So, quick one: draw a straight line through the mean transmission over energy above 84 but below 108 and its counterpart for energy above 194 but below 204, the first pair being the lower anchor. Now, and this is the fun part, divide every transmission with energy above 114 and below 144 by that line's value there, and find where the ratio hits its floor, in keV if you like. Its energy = 126.0 keV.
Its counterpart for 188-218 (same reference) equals 201.0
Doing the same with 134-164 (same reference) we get 161.0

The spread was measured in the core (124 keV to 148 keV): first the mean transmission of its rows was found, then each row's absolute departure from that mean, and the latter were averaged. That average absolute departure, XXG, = 0.021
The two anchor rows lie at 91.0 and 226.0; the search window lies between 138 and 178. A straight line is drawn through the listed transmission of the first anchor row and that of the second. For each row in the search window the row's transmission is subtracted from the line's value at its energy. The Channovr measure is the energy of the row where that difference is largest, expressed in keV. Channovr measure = 176.0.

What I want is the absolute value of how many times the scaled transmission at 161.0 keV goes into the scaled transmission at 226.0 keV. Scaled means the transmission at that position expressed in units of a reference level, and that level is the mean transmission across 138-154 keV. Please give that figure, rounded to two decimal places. 0.93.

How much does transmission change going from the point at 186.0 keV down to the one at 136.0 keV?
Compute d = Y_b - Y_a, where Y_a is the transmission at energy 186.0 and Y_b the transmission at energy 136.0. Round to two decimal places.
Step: 0.09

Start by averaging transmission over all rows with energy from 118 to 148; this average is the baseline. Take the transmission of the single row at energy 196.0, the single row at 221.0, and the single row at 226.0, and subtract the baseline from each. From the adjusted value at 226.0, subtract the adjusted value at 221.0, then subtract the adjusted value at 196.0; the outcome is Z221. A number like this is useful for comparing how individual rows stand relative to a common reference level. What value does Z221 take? 0.09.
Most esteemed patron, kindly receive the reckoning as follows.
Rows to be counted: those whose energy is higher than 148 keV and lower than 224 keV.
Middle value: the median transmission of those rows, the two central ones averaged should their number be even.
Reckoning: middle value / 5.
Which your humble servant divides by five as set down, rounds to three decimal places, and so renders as 0.228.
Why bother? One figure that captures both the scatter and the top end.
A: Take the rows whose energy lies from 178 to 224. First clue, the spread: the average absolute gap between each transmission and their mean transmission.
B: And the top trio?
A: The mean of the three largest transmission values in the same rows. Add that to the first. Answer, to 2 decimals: 1.15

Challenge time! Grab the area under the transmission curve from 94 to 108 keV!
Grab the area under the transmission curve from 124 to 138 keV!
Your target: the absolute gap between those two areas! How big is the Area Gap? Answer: 0.1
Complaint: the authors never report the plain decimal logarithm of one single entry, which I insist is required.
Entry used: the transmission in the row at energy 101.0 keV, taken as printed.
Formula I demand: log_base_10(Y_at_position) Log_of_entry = 0.092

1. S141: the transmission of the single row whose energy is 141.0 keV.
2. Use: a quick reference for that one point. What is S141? 1.236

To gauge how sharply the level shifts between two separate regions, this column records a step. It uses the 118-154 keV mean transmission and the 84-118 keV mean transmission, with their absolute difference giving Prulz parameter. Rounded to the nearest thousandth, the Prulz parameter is 0.014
